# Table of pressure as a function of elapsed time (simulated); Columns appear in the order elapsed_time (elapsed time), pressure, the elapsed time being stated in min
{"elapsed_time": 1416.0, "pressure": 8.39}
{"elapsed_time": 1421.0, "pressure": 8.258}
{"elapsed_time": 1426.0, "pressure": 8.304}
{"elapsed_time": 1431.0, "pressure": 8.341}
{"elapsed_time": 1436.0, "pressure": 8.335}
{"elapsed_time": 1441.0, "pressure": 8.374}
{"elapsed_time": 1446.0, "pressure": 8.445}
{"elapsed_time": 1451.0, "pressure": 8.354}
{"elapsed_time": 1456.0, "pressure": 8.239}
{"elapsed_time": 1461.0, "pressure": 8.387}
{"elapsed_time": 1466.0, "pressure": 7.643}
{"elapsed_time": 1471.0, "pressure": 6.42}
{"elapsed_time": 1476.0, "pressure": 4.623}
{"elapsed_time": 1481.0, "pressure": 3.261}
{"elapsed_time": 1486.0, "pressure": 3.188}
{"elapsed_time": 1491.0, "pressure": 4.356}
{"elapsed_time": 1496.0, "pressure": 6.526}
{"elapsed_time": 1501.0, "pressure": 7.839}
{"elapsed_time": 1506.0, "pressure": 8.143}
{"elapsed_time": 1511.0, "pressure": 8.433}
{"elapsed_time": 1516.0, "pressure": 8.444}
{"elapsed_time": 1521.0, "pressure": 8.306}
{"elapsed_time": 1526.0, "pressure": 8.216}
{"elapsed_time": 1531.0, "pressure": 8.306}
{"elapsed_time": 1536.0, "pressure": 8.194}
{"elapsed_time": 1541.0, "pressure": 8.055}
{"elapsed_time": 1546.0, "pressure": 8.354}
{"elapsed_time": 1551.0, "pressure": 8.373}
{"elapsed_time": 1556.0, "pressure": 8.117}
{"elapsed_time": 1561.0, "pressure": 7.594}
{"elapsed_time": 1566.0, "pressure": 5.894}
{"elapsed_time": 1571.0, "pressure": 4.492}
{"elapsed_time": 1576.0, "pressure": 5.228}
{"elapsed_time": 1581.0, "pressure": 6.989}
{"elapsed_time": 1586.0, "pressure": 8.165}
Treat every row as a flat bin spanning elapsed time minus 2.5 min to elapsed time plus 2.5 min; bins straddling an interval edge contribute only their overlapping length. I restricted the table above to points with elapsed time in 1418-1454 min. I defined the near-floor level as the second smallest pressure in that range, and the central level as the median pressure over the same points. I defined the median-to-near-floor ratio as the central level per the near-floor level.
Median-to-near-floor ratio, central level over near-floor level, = 1.00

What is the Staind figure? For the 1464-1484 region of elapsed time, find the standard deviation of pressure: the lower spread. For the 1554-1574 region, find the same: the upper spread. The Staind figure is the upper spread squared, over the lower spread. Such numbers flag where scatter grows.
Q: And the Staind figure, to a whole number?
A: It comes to 1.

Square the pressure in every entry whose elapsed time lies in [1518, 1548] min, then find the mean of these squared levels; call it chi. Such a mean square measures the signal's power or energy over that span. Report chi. 68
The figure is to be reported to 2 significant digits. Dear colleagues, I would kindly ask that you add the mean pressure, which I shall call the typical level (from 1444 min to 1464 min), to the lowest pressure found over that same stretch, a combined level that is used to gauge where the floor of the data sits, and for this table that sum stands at 17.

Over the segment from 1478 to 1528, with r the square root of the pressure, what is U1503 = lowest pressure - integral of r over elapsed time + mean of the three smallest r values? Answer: -122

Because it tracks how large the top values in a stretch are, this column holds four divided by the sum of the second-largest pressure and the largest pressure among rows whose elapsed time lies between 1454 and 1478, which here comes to 0.241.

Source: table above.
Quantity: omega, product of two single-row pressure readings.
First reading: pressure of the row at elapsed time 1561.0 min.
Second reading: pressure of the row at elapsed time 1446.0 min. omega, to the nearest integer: 64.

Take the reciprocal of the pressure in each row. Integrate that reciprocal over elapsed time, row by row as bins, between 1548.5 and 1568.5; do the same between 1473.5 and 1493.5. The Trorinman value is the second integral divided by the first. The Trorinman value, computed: 1.96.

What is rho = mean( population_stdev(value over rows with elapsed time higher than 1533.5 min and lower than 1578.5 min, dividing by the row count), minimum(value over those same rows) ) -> 3.0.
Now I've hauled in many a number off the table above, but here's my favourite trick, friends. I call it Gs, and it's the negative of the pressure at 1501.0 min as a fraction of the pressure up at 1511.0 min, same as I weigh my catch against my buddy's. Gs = -0.93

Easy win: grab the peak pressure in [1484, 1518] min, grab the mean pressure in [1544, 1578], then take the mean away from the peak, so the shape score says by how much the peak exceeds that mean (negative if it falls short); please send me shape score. 1.6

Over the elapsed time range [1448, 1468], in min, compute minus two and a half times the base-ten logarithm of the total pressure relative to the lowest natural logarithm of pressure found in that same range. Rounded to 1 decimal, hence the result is -3.0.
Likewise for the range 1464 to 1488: -3.3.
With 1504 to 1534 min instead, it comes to -3.4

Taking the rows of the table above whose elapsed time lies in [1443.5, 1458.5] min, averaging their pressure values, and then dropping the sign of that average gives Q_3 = 8.35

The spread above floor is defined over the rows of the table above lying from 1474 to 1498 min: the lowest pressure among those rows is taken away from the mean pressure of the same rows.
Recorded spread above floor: 1.2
